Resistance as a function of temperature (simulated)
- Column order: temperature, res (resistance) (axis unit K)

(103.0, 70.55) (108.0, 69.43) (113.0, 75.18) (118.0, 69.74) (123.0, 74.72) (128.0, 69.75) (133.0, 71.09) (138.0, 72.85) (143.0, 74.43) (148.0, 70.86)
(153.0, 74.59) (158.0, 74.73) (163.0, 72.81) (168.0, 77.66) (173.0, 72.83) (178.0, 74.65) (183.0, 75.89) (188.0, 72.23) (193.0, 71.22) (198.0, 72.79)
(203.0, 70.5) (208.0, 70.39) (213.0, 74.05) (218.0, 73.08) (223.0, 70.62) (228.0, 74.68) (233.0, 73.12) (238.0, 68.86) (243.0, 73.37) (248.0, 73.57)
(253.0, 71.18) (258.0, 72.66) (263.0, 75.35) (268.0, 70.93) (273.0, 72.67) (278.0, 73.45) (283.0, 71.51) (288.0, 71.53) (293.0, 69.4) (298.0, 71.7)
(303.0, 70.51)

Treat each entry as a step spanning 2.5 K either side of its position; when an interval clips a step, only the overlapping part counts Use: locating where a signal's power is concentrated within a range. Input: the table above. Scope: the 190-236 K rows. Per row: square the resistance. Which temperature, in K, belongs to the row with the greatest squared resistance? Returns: 228.0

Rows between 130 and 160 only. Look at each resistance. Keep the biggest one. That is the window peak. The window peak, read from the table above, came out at 74.73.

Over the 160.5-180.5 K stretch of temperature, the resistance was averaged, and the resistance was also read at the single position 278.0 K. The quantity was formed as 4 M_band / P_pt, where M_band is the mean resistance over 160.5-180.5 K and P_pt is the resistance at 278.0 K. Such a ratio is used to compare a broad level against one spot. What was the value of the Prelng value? 4.06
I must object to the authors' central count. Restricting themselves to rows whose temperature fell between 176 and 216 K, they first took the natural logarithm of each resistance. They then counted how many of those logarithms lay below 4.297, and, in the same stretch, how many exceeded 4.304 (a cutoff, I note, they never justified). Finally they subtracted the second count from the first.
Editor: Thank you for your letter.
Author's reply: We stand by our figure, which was 2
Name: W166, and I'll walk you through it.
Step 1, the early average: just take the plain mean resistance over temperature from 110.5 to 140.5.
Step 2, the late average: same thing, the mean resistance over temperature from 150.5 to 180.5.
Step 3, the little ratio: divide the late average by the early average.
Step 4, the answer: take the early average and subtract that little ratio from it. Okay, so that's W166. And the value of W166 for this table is 71.2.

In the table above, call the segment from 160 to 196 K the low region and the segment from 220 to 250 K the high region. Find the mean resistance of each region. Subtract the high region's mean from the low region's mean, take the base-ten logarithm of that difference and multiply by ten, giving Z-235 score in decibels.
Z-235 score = 2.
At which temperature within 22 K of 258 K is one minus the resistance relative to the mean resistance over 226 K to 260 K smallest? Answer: 263.0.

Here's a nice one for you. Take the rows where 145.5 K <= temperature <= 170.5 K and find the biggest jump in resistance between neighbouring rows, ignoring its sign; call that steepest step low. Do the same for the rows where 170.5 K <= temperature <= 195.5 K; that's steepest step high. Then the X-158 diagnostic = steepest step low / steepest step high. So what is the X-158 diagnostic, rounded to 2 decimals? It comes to 1.33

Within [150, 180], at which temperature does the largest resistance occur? 168.0 K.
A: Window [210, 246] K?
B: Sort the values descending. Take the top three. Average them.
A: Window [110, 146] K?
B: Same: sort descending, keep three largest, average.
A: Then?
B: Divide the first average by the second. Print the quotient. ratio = 0.990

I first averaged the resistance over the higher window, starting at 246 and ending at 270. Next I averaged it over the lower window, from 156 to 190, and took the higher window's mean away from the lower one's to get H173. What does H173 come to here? 1.7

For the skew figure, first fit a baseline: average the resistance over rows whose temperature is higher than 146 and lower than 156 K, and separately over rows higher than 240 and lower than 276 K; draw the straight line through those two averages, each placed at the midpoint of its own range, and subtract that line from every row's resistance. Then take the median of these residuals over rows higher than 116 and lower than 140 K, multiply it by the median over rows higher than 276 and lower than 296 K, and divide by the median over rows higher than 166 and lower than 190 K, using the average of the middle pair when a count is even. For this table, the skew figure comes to 1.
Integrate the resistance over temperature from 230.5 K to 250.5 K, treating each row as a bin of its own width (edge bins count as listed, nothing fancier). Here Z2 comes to 1445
